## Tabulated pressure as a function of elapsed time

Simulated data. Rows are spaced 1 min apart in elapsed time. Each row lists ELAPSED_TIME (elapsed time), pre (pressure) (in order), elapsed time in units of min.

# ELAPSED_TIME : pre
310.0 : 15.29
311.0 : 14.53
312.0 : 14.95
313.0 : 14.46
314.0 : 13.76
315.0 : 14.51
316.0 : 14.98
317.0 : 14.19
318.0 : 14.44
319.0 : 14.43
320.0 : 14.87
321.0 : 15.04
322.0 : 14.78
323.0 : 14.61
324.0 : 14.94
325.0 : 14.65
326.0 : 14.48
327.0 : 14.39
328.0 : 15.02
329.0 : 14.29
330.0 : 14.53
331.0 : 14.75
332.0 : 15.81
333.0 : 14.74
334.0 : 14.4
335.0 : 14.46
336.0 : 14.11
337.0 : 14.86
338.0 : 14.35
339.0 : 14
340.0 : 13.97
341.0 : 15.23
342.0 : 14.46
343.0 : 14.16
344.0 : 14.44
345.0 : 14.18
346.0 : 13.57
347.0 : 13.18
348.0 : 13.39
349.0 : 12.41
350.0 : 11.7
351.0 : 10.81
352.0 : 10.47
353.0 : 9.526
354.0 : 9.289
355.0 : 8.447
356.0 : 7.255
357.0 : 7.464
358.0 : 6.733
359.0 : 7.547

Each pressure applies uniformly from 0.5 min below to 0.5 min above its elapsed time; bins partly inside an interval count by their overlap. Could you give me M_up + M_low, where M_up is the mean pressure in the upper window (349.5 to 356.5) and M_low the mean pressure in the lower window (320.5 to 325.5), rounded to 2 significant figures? 24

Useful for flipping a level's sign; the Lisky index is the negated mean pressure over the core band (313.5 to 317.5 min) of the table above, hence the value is -14.4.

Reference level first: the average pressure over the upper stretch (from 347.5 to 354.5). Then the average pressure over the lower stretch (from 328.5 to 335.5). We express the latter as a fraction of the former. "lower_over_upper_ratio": 1.3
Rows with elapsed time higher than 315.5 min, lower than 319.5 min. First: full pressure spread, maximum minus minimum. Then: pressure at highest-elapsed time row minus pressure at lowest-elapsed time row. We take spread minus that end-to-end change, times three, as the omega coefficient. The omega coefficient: 4.0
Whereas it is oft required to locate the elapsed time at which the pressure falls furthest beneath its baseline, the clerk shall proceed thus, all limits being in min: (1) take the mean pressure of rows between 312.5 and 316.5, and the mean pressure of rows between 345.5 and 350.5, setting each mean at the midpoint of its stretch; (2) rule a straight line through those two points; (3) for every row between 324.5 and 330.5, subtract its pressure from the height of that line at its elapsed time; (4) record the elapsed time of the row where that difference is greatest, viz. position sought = 329.0 min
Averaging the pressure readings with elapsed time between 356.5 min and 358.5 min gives 7.1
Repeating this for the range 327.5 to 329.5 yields 14.7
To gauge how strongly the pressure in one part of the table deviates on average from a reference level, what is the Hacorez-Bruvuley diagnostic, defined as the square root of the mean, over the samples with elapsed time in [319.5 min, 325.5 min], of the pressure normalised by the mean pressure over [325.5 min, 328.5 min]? 1.01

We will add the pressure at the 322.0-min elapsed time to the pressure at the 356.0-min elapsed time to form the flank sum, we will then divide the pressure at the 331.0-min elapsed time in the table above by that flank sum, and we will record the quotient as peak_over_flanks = 0.67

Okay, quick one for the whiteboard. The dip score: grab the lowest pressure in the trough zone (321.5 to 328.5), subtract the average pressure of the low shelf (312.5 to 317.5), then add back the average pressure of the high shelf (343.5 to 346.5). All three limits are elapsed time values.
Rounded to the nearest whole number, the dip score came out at 14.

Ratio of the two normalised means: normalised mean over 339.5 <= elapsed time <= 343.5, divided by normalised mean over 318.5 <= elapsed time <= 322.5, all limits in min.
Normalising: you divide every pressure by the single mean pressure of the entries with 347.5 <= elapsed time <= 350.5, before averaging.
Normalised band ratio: 0.98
